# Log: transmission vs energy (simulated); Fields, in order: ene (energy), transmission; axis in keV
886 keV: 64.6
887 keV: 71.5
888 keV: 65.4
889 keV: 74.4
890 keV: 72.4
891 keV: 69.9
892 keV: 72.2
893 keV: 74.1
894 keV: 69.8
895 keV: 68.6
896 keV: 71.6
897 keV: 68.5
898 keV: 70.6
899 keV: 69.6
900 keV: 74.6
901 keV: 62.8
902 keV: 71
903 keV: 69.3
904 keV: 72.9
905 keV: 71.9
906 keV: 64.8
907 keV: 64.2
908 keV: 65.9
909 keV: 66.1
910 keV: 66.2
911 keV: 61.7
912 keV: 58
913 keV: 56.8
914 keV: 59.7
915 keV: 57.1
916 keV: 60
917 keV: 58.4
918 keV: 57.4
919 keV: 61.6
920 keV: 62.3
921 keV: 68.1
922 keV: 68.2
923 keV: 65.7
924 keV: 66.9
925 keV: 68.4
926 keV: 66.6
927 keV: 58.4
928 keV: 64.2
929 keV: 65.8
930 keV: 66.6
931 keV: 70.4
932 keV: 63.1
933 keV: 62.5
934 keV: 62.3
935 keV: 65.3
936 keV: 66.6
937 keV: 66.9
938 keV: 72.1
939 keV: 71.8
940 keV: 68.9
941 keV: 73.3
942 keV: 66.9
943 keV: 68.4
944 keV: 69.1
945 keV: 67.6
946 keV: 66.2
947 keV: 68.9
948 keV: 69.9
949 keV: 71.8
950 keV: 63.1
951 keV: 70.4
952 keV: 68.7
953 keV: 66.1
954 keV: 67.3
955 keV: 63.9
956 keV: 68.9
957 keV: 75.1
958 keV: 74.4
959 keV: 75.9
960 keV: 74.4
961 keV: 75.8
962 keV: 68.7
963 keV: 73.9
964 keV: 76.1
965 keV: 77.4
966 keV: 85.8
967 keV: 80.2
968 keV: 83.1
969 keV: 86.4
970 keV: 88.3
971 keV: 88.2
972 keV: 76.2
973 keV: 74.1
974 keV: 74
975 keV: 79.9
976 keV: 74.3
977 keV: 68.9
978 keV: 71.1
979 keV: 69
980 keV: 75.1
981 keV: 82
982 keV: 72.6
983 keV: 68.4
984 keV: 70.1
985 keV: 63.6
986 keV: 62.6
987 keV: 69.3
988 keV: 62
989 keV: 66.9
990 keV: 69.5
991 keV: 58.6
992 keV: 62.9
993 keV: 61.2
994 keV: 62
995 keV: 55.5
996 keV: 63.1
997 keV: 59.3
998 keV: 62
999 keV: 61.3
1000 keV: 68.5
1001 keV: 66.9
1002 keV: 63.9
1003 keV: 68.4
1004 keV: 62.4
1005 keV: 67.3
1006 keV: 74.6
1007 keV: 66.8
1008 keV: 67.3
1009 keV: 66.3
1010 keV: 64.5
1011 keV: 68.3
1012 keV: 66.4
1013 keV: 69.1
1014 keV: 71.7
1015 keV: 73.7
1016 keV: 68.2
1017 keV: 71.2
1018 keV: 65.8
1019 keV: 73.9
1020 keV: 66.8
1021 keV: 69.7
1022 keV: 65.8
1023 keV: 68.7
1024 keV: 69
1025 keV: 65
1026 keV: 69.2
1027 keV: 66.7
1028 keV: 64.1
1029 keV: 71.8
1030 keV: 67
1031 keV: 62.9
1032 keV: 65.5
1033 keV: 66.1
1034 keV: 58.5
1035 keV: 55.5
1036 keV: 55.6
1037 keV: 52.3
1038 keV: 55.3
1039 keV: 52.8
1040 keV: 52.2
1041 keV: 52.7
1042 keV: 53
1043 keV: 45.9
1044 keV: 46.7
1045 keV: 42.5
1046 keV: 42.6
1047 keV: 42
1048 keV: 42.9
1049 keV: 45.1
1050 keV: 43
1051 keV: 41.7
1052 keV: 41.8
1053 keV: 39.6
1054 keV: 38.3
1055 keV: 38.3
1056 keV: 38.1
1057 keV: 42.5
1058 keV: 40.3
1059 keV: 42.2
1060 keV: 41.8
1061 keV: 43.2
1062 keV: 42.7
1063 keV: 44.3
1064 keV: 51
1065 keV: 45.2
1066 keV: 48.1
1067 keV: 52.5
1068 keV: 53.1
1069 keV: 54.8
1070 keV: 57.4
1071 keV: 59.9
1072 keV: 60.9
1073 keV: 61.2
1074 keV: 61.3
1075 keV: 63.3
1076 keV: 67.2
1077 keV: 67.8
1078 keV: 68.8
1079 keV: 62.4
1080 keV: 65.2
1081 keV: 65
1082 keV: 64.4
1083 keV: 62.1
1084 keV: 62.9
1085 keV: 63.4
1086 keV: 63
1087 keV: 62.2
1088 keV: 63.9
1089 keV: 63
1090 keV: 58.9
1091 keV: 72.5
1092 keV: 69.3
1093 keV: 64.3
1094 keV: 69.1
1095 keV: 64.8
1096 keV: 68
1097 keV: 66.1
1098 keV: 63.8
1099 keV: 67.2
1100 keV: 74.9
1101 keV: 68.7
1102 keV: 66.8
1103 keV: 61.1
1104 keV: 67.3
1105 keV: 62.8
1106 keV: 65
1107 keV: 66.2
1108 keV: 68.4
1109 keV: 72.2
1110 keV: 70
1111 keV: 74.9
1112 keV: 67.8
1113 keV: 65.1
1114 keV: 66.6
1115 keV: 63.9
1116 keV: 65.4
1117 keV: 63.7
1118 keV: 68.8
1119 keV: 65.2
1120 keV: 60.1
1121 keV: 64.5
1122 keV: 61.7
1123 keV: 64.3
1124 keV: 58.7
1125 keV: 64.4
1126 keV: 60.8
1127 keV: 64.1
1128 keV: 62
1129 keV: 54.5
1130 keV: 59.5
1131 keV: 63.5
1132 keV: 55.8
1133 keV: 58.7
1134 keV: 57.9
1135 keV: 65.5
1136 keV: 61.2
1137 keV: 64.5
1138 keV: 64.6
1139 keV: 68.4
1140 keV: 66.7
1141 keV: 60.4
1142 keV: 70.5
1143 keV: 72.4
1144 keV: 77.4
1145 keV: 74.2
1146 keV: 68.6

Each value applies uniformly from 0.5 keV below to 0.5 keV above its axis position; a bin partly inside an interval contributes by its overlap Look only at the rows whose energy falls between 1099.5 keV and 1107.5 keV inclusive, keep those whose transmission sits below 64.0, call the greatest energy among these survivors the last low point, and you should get 1105 keV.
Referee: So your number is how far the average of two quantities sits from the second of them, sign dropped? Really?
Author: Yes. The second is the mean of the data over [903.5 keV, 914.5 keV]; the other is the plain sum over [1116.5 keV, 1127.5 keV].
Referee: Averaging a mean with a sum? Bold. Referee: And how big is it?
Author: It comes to 316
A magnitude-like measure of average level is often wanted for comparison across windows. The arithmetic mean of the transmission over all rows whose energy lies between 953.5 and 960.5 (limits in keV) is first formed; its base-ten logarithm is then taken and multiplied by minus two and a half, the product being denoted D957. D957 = -4.63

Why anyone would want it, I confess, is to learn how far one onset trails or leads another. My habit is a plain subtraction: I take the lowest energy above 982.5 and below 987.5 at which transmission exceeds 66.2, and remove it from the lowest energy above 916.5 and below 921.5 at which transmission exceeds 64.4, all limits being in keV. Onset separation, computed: -62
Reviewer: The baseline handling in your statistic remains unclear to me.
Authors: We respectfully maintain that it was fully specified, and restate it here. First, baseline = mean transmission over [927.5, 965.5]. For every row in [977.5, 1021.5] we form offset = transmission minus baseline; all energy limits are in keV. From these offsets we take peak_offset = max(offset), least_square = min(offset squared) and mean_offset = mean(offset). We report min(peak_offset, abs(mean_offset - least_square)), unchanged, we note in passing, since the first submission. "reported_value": 2.1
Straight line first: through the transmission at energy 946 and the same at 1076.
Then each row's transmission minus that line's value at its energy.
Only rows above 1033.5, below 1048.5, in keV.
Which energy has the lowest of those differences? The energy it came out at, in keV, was 1047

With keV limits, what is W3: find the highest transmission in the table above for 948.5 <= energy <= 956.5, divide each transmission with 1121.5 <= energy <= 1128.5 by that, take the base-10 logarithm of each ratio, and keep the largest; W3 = -0.05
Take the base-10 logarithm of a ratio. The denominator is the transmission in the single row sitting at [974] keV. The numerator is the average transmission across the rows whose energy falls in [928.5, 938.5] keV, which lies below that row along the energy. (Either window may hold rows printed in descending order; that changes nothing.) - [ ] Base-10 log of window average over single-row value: -0.049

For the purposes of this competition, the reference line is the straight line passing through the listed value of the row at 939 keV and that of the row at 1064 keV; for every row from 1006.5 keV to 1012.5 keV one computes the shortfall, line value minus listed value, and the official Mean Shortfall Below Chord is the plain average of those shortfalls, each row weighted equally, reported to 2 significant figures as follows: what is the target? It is -6.5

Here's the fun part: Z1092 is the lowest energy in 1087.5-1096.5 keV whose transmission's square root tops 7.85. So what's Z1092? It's 1088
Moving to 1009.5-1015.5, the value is 1010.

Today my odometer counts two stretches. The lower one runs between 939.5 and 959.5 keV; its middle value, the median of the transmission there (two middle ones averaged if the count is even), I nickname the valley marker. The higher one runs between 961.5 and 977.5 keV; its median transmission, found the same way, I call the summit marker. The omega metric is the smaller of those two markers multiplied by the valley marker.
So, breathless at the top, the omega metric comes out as 4747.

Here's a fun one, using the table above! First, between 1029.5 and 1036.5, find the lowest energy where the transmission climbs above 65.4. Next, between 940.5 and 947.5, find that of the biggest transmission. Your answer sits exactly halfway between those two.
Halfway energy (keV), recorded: 985.5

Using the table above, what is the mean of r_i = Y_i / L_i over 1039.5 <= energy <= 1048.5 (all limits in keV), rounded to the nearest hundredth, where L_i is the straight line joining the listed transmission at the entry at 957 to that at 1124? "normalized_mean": 0.70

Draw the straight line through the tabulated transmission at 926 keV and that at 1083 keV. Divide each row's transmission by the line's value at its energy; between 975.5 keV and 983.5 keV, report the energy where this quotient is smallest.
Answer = 983 keV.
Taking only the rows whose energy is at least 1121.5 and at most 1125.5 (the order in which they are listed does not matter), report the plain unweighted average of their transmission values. 62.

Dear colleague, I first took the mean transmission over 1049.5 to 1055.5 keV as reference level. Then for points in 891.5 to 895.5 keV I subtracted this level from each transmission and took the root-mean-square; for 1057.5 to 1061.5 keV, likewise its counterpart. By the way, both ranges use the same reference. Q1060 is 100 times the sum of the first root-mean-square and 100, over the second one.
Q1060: 7408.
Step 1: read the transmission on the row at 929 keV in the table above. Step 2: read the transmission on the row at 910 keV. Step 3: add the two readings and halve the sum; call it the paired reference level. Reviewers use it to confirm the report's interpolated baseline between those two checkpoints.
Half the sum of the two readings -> 66.0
